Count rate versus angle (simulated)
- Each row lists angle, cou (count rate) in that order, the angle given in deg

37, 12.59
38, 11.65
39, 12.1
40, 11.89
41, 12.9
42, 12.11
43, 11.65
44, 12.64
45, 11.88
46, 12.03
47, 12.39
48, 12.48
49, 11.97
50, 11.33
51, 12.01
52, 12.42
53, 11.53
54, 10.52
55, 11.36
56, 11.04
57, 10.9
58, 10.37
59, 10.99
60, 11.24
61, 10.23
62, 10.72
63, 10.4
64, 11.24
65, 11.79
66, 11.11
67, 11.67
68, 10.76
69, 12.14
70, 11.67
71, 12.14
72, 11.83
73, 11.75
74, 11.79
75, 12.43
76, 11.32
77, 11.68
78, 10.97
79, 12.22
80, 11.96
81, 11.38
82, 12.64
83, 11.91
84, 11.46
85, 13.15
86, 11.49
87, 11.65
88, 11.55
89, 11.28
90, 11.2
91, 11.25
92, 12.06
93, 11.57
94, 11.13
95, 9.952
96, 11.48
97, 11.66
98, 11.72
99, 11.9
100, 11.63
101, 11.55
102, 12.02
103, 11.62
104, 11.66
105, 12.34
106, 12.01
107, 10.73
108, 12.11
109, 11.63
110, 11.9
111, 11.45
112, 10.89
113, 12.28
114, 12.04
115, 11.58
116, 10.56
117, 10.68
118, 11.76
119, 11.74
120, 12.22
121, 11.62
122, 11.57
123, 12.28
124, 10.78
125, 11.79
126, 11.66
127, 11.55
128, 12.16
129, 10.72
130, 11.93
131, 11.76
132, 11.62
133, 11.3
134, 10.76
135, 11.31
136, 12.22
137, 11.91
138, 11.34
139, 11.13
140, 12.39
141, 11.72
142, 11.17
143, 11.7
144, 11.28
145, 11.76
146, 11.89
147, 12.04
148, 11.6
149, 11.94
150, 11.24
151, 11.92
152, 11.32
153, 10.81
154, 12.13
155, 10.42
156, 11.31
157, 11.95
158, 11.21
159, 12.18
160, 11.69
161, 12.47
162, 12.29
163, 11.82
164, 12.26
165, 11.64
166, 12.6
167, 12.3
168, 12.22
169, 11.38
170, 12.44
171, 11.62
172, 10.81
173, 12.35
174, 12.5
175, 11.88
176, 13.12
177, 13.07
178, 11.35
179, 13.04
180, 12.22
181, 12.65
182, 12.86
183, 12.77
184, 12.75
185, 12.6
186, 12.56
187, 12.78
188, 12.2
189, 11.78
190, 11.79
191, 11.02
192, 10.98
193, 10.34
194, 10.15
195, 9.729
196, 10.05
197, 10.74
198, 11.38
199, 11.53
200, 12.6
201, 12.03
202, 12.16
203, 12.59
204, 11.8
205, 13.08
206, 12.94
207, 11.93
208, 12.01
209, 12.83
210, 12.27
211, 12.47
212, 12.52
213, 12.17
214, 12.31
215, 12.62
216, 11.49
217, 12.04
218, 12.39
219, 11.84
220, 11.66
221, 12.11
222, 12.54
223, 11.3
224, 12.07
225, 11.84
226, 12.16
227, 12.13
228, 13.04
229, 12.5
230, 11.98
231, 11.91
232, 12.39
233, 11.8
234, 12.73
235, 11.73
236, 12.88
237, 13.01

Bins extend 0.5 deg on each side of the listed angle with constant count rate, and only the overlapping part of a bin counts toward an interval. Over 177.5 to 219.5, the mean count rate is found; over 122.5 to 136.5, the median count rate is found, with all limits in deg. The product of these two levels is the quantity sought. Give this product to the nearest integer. 140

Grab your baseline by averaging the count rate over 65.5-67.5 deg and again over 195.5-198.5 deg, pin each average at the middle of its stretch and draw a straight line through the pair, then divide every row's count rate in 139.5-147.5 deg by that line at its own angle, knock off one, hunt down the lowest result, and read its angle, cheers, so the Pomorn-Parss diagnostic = 142 deg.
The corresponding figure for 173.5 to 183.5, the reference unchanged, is 178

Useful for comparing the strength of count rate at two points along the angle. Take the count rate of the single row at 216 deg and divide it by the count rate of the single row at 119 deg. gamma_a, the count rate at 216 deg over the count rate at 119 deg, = 0.98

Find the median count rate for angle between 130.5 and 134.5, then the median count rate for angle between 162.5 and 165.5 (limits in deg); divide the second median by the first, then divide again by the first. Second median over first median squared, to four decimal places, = 0.0900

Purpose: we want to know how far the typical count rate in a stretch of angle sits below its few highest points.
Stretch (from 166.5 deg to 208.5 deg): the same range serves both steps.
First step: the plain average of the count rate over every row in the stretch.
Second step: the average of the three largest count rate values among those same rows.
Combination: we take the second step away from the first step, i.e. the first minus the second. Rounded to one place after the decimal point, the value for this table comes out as -1.1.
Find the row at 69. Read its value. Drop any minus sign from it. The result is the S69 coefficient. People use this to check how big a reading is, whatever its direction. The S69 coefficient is 12.1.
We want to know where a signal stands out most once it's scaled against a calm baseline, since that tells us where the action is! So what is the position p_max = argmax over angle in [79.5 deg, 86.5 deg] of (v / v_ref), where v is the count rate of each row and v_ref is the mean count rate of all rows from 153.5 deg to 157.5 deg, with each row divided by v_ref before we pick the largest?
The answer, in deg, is 85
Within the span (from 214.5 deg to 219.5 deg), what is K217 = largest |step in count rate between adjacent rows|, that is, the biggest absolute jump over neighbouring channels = 1.1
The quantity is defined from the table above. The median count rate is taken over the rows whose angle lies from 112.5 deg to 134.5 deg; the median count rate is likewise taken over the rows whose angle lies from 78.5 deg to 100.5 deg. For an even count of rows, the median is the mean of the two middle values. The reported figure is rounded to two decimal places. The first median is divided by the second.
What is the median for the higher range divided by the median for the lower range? 1.00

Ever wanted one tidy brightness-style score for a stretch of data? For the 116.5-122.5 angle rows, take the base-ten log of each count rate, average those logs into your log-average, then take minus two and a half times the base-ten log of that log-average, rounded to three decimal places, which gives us -0.067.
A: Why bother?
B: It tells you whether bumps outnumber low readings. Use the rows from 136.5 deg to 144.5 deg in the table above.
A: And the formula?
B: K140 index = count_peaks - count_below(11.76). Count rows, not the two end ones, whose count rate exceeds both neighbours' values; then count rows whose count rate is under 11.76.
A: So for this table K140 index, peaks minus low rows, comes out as -4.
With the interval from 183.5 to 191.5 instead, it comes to 1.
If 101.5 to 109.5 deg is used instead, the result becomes -2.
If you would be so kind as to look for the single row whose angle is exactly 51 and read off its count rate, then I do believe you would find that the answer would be 12.01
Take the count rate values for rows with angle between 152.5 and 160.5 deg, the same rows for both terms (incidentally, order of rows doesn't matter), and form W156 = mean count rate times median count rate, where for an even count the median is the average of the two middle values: 132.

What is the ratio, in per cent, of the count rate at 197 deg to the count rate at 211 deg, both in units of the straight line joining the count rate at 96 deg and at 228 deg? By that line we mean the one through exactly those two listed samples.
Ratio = 87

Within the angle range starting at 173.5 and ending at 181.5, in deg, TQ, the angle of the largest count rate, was 176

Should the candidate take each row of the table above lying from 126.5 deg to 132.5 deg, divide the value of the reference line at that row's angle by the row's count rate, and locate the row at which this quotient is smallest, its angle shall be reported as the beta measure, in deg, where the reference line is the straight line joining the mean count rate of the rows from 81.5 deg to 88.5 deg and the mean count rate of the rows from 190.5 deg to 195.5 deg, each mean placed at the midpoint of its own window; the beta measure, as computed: 128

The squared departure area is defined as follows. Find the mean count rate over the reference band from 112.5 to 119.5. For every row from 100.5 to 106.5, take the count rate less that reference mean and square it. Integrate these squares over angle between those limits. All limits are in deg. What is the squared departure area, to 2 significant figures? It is 1.2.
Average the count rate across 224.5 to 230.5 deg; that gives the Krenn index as 12.3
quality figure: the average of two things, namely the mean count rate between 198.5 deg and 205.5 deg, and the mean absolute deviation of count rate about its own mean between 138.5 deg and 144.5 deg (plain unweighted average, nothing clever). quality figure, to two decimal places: 6.31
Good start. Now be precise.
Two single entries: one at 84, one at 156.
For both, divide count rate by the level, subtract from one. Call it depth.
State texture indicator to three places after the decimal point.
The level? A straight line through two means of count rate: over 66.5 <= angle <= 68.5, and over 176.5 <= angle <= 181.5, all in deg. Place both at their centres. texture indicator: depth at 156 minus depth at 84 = 0.079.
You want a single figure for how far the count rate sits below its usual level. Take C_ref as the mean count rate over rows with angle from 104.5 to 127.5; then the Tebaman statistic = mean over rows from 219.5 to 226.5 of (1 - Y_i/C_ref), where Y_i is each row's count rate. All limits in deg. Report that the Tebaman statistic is -0.03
